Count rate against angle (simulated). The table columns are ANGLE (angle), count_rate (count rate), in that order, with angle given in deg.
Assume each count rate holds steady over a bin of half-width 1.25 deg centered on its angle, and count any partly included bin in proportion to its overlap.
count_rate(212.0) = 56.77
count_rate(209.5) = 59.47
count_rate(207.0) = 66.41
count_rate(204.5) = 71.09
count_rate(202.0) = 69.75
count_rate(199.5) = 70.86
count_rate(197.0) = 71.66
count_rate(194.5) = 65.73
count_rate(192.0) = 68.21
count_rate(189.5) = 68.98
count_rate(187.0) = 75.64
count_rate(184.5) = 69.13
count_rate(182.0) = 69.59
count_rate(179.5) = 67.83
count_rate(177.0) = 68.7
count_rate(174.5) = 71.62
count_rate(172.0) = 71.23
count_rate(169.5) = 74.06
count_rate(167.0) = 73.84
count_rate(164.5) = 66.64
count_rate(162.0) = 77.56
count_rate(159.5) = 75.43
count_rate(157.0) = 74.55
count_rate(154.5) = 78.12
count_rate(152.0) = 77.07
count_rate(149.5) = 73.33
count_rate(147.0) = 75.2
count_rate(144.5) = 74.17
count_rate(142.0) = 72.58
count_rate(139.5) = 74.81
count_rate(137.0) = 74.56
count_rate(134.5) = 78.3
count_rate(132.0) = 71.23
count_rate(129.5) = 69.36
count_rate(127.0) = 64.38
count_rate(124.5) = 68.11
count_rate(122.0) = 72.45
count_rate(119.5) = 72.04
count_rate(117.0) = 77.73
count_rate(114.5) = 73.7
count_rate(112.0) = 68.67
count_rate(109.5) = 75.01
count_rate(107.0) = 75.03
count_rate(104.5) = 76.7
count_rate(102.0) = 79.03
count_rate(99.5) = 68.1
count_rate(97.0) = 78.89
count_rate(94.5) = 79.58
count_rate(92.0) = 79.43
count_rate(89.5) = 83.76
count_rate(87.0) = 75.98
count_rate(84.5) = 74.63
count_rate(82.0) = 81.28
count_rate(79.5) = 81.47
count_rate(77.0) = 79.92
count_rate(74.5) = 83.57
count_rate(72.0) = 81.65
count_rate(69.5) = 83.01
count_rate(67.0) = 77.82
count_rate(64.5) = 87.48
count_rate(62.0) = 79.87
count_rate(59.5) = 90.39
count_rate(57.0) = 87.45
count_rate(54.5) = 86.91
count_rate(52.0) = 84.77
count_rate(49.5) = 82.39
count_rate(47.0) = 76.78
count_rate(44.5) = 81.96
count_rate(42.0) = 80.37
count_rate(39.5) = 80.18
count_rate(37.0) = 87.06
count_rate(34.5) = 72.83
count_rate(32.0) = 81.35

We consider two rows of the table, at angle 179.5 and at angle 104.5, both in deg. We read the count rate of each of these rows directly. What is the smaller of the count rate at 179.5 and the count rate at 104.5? 67.8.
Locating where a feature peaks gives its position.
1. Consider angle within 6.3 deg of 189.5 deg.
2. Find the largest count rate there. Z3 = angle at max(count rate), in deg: 187.0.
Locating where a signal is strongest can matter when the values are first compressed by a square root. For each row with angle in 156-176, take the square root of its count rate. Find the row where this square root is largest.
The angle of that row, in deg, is 162.0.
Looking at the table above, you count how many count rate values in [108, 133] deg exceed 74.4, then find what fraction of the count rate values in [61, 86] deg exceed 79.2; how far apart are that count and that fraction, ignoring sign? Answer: 1.2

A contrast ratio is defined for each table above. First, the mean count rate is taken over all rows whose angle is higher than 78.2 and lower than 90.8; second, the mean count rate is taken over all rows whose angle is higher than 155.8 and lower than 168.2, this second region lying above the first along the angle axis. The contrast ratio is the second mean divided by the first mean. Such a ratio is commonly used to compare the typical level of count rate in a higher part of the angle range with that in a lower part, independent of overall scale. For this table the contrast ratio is 0.93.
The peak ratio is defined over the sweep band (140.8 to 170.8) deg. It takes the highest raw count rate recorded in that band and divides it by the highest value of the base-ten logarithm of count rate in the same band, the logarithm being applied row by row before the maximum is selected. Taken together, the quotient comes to 41.3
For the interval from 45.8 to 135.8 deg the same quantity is 46.2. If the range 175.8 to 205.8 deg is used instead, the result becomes 40.3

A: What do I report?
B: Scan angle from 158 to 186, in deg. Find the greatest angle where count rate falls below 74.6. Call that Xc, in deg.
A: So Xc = 184.5 deg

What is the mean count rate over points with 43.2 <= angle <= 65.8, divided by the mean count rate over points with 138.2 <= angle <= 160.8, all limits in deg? 1.12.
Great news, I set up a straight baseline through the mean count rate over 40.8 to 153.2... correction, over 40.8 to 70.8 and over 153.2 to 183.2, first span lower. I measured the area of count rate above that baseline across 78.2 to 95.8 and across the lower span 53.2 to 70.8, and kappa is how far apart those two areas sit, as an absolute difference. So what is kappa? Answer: 50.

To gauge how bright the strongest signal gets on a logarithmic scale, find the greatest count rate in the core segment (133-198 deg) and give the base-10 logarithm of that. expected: 1.89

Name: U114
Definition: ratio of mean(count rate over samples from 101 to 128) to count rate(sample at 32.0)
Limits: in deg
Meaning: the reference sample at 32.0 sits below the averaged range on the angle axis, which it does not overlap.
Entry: 0.90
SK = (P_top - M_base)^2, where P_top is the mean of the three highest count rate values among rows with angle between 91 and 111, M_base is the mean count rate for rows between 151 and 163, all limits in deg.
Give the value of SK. 8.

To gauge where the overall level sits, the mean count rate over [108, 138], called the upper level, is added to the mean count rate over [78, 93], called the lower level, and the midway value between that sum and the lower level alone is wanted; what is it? 115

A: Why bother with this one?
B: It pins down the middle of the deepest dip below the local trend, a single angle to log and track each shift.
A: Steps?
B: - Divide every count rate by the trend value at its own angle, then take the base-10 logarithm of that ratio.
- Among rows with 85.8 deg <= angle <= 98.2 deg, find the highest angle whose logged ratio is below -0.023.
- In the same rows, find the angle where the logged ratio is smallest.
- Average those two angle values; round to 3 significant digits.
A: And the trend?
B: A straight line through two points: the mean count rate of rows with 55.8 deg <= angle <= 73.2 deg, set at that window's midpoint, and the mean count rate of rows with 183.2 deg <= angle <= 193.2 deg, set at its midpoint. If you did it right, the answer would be 87.0 deg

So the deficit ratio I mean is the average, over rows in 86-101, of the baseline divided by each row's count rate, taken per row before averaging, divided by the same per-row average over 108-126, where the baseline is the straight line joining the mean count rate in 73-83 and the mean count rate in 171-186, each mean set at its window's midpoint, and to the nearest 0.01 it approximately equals 0.97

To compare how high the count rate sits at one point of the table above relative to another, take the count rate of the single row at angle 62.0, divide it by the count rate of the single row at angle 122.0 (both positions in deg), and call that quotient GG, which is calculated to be 1.10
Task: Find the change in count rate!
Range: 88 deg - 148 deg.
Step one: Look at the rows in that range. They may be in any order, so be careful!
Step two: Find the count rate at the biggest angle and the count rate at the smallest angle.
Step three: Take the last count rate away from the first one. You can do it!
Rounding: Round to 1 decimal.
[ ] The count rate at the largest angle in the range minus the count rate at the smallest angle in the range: -8.6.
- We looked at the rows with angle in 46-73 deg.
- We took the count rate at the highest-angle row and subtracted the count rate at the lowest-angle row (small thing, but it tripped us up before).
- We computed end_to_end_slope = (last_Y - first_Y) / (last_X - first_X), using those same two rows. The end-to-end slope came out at 0.19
